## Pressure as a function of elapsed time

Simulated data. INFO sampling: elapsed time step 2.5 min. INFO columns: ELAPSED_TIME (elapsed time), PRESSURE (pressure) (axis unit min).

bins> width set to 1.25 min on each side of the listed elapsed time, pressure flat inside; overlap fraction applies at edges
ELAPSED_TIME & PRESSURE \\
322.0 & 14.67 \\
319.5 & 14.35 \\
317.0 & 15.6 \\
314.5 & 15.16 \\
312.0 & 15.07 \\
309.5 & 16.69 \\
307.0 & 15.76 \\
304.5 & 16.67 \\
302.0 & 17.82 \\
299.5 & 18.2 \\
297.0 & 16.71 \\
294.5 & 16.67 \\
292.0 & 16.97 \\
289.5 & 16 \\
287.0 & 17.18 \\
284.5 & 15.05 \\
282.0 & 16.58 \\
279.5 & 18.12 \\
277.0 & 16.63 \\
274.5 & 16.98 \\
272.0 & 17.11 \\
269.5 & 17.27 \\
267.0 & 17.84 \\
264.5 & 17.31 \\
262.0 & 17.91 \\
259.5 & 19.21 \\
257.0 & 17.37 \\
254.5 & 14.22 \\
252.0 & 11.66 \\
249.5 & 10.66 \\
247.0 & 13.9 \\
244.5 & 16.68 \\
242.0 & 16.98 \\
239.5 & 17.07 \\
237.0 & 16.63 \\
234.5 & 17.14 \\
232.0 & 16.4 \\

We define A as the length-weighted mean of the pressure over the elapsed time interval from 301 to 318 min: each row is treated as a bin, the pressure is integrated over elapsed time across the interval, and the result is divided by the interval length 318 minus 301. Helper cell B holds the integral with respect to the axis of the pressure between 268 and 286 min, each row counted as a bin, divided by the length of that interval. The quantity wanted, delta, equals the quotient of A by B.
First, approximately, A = 16.1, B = 16.8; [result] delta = 0.96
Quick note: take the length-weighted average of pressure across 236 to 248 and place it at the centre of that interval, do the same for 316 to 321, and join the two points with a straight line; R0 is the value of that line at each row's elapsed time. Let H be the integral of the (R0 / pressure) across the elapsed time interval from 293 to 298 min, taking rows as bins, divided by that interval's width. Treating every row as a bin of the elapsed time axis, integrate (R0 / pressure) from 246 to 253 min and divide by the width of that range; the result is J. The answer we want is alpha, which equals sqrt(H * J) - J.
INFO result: -0.24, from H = 0.92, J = 1.36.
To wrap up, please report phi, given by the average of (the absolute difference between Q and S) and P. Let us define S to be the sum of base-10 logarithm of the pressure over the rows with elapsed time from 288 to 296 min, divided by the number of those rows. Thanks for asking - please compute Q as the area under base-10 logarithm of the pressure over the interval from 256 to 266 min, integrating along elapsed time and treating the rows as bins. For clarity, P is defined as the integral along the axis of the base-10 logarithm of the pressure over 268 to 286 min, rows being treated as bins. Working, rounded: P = 22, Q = 13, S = 1.22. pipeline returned 16.7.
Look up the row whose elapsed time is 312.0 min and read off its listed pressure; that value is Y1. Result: 15.07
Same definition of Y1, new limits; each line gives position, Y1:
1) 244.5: 16.68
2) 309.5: 16.69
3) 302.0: 17.82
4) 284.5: 15.05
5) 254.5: 14.22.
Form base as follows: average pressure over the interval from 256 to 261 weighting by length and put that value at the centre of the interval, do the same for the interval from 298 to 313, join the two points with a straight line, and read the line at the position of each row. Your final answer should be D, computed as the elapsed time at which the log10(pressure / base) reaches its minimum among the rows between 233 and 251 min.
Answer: 249.5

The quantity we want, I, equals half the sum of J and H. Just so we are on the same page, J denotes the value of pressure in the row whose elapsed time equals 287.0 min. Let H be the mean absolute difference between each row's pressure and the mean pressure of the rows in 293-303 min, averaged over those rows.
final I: 8.92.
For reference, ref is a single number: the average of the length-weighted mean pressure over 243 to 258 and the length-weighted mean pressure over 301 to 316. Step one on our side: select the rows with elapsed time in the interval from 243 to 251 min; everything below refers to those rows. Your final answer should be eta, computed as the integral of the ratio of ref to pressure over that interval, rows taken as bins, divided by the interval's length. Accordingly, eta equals 1.13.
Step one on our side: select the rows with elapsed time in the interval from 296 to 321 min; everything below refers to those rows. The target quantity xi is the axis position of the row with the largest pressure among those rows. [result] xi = 299.5 min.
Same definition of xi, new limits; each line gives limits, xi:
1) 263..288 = 279.5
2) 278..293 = 279.5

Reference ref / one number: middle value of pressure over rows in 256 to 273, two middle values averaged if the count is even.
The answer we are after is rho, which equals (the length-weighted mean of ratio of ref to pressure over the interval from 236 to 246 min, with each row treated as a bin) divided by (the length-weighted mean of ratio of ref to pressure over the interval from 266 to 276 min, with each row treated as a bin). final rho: 1.03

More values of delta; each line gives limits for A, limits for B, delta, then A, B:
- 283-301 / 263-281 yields 0.96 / 16.7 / 17.3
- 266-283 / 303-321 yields 1.10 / 17.2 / 15.6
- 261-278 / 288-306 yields 1.02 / 17.3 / 17.0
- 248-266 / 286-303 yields 0.91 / 15.5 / 17.1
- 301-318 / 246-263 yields 1.08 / 16.1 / 15.0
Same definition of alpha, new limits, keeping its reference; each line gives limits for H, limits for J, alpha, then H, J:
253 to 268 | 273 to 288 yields 0.00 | 0.94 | 0.93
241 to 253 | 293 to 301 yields 0.14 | 1.20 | 0.89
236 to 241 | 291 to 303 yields 0.04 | 0.97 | 0.89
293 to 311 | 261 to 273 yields 0.00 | 0.90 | 0.91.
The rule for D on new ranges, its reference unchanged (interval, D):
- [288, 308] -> 289.5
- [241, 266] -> 249.5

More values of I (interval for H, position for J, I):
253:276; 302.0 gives 9.29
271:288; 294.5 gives 8.64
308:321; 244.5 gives 8.65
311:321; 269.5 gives 8.81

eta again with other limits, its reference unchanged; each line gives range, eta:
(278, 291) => 0.91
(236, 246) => 0.90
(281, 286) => 0.96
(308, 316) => 0.97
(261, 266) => 0.86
